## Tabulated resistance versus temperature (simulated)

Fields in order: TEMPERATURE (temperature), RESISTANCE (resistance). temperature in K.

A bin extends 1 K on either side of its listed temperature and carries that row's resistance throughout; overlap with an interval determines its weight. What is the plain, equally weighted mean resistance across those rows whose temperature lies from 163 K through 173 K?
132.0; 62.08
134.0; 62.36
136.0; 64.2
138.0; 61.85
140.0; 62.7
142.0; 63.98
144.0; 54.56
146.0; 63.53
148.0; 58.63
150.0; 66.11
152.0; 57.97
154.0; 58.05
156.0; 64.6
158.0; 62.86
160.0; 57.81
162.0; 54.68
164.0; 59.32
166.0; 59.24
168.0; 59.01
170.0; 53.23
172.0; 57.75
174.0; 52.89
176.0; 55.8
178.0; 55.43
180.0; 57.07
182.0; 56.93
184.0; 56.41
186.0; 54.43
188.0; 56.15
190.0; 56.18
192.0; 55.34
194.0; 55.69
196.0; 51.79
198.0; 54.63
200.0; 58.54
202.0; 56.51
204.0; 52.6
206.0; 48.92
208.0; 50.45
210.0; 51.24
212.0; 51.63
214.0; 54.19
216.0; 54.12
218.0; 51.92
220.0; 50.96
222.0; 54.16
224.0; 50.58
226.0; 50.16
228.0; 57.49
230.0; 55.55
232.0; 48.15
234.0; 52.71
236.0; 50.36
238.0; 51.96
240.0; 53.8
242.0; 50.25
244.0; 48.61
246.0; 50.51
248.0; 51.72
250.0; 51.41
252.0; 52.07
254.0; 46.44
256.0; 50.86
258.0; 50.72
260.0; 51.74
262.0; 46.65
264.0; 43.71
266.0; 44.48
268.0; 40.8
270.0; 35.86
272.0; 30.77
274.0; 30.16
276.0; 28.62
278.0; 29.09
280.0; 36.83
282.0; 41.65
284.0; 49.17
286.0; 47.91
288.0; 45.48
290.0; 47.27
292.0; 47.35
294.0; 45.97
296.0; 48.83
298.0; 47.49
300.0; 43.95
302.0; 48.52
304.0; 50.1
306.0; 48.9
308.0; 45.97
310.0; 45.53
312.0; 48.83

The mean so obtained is 57.7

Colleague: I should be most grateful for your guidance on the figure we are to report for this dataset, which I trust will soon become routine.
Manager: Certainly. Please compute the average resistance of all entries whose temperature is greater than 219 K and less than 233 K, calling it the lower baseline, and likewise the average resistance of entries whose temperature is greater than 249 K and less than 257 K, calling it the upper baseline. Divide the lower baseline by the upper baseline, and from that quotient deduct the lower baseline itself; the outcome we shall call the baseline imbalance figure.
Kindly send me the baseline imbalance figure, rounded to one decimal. -51.4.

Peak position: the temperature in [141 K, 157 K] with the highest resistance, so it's 150.0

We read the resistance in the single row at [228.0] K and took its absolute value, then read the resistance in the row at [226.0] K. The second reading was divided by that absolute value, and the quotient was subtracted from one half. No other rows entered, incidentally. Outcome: -0.37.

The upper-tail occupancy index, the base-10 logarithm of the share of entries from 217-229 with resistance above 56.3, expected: -0.8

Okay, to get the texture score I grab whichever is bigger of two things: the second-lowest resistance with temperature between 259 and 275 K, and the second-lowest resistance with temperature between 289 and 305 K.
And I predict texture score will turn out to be 46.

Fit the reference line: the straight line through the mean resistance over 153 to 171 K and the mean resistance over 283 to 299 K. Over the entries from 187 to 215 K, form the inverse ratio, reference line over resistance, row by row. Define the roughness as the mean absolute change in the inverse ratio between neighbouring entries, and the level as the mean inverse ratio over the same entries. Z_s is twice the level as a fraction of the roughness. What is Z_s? 51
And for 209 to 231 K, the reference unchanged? 48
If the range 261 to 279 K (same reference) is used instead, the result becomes 31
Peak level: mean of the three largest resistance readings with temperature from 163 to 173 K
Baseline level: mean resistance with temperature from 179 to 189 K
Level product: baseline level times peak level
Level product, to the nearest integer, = 3326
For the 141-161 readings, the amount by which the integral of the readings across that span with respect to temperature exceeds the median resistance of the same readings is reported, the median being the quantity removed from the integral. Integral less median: 1155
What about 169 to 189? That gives 1056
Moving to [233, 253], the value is 975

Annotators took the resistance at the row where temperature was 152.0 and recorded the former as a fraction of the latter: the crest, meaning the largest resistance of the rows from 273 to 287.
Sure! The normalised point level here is 1.18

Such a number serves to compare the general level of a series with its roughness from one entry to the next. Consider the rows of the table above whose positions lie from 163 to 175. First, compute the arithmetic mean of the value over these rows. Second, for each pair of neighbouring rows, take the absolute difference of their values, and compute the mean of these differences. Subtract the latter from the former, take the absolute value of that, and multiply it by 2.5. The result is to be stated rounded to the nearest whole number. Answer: 135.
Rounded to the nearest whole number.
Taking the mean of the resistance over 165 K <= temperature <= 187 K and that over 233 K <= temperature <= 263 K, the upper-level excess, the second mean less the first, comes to -6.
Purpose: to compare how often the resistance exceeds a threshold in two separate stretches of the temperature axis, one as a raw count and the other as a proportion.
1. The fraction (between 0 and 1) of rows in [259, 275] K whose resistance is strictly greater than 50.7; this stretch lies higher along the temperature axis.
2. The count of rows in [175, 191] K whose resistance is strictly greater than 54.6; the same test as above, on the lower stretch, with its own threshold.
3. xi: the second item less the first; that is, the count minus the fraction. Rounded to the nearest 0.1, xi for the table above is 6.9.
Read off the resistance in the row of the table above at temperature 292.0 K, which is 47.35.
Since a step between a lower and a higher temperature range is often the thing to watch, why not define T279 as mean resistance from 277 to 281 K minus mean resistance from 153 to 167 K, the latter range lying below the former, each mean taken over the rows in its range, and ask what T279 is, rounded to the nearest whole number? -27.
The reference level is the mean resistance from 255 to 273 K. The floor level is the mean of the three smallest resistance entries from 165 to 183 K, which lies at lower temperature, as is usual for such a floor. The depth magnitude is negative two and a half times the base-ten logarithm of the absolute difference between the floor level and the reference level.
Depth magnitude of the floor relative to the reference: -2.5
